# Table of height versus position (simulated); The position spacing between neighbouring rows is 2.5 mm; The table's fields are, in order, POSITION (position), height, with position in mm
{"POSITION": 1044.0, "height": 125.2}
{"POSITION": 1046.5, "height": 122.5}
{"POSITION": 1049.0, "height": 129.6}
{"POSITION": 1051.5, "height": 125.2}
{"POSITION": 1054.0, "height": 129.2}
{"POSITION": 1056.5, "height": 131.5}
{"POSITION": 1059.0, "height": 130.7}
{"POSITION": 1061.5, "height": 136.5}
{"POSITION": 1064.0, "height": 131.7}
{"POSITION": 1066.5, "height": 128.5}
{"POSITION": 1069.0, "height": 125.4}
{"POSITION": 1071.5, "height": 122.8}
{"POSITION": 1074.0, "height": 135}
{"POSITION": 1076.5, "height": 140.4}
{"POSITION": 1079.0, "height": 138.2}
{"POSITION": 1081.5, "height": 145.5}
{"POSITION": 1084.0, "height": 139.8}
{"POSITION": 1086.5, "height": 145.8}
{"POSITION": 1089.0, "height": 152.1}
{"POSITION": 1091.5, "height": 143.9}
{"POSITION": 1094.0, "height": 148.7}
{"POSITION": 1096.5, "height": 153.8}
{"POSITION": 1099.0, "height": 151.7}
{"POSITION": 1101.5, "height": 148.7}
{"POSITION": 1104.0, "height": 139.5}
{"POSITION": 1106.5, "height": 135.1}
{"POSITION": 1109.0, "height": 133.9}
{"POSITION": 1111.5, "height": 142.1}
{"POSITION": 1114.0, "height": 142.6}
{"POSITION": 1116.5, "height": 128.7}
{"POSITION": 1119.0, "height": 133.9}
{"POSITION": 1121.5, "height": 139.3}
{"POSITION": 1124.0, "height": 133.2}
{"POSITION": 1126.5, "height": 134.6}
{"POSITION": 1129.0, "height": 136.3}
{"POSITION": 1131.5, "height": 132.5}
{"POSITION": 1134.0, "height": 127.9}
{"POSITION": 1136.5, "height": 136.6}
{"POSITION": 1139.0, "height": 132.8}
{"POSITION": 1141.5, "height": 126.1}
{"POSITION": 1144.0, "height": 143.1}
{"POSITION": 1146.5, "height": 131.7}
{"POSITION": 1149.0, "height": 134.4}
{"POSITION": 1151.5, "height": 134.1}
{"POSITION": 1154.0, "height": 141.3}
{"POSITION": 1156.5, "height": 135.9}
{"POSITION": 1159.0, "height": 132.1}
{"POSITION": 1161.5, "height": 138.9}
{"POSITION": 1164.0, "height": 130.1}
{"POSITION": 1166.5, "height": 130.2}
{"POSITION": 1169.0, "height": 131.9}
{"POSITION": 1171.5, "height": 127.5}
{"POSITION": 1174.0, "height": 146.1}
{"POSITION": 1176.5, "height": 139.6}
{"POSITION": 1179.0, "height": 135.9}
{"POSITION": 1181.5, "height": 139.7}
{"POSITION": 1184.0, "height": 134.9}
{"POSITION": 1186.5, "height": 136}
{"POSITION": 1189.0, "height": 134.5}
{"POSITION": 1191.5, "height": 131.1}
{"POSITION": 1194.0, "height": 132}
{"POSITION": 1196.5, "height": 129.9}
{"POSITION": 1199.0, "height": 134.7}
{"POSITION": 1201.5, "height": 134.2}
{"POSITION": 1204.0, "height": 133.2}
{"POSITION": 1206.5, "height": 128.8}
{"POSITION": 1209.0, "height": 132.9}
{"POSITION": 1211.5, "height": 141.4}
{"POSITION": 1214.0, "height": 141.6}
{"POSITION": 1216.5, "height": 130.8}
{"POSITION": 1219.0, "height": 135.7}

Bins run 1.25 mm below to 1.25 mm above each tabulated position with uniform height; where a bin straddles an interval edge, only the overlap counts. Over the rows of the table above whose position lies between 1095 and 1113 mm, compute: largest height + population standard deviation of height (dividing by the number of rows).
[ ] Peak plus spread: 161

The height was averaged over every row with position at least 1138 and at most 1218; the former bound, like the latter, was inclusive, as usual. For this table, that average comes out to 135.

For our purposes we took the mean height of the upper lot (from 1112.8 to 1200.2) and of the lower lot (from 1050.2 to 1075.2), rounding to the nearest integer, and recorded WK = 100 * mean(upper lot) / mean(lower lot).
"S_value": 104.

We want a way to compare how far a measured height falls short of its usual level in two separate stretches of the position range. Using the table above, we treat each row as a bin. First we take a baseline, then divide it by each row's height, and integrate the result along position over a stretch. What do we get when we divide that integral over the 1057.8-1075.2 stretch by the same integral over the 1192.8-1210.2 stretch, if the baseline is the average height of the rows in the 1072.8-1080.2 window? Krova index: 1.02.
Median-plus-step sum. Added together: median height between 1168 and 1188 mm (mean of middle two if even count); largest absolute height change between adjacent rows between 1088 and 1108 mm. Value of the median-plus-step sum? 145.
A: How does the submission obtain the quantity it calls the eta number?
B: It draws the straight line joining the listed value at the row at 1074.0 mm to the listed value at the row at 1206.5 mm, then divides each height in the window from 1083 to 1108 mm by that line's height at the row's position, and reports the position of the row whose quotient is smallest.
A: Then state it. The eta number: 1106.5 mm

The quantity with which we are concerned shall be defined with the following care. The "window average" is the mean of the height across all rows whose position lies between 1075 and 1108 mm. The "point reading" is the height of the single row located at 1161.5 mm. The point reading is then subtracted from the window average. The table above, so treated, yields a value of 6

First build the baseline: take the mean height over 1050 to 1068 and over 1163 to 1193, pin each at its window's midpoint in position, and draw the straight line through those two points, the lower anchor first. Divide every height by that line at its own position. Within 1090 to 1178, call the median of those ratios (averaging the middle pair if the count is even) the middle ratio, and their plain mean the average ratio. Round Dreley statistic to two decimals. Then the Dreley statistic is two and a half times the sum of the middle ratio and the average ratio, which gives 5.11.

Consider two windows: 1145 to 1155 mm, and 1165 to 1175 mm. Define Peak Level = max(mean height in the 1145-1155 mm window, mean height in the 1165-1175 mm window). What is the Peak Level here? 135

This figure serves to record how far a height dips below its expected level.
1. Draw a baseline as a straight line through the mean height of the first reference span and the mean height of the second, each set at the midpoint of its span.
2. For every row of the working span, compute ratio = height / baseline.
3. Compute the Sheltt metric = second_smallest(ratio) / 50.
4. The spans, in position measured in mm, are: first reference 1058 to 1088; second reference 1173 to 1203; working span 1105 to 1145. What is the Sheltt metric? 0.0189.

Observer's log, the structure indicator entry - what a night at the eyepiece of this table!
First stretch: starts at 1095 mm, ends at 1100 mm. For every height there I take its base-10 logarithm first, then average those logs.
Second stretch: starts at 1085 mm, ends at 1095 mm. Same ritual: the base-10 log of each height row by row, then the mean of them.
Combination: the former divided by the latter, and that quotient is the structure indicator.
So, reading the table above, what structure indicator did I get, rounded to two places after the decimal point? 1.01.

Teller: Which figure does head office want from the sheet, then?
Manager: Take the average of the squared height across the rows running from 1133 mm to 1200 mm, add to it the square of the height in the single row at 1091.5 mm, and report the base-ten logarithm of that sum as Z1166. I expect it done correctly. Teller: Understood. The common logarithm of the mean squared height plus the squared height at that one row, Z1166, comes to 4.59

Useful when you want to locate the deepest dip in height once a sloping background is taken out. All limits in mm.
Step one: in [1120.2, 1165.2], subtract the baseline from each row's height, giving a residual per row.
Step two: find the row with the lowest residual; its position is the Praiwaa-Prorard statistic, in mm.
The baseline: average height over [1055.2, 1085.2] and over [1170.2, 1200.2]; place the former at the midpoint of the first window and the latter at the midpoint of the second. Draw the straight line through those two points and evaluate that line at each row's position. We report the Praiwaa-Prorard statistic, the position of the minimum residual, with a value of 1141.5 mm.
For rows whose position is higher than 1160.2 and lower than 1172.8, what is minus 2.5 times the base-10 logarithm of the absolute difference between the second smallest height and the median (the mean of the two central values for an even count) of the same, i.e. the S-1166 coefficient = 2.5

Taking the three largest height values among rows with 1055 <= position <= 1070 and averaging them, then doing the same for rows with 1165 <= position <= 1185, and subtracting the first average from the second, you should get 9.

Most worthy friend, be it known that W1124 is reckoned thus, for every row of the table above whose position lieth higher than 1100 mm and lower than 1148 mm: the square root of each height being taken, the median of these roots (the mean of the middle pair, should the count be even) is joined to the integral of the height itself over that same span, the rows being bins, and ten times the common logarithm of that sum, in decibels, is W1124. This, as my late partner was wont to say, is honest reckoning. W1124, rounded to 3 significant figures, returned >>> 38.1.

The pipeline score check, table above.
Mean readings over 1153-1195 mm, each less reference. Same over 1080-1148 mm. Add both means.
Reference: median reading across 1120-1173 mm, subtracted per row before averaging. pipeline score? 8.0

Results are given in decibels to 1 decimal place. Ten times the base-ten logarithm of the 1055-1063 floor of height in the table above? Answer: 21.2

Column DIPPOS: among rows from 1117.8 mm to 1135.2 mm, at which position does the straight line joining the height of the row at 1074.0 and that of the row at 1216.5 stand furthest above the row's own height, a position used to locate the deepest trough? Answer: 1134.0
